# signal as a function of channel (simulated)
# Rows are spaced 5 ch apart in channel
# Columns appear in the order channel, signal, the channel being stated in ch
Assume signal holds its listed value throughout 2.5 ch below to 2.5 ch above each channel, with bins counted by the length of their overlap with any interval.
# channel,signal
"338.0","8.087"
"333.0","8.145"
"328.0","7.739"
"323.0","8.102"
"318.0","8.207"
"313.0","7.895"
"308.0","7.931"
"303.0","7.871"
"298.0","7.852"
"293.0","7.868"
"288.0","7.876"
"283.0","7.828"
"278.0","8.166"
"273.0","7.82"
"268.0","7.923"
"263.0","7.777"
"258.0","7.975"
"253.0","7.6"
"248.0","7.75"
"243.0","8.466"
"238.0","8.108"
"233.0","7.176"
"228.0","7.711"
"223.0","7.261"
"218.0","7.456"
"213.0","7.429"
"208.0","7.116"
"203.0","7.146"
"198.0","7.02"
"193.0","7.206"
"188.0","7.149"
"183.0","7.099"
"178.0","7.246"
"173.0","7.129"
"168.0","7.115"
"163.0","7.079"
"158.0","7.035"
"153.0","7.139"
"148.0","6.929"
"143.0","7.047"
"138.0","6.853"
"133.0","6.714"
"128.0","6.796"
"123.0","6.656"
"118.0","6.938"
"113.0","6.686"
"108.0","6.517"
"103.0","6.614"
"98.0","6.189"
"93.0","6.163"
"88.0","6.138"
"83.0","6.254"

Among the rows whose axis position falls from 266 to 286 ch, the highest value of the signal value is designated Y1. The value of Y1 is 8.166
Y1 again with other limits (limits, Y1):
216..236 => 7.711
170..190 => 7.246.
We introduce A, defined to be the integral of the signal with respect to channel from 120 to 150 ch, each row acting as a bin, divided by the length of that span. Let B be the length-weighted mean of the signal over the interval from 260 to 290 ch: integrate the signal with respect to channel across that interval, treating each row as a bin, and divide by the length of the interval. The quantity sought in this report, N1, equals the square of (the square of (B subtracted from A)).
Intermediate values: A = 6.8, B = 7.90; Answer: 1.3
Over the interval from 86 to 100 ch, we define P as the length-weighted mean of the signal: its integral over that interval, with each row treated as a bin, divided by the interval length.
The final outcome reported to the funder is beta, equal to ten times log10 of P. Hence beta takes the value 7.90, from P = 6.2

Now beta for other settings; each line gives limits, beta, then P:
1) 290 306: 8.96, 7.9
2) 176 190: 8.55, 7.2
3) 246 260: 8.90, 7.8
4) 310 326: 9.06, 8.1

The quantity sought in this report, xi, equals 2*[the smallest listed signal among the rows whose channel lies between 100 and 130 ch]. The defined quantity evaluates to 13.0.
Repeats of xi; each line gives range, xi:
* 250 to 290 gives 15.2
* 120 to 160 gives 13.3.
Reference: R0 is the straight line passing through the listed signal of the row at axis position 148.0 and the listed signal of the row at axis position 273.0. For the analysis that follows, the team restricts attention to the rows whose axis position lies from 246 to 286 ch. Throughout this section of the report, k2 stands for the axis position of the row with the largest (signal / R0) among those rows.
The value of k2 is 278.0 ch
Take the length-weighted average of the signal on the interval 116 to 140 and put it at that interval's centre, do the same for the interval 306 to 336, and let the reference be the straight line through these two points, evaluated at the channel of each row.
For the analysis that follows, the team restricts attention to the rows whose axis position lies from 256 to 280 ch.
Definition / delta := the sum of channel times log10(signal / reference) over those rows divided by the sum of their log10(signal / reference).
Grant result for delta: 268.4 ch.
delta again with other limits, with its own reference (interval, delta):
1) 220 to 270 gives 248.7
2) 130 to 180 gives 163.6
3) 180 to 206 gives 197.8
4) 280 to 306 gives 284.6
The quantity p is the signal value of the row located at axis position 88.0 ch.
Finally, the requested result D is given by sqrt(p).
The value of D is 2.48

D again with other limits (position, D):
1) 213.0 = 2.73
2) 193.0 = 2.68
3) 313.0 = 2.81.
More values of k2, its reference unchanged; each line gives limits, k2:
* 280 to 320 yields 318.0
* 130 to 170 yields 153.0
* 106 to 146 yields 118.0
